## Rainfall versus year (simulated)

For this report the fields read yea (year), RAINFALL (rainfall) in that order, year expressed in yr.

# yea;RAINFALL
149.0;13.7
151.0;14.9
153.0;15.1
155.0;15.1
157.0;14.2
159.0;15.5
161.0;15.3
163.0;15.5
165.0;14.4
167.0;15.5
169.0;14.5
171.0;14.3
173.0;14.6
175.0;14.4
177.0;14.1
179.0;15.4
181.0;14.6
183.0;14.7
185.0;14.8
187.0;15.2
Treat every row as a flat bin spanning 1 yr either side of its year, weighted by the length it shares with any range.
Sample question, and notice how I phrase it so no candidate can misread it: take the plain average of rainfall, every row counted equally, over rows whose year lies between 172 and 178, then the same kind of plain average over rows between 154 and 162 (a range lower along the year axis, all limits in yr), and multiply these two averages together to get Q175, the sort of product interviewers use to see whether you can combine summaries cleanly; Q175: 216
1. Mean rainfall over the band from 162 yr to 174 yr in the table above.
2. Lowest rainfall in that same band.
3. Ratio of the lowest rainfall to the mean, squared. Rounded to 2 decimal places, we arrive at 0.93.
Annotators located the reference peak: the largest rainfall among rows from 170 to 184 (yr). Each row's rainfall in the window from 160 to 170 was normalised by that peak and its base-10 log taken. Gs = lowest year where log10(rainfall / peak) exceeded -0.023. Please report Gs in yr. 161.0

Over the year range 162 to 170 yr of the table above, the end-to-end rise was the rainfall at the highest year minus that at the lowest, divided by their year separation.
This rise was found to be -0.17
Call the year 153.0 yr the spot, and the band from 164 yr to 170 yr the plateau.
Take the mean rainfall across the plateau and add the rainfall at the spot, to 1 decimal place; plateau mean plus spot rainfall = 29.9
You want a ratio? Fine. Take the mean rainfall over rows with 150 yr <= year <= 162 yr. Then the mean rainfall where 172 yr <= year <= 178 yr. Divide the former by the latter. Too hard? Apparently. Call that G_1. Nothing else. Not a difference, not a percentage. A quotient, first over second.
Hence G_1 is 1.05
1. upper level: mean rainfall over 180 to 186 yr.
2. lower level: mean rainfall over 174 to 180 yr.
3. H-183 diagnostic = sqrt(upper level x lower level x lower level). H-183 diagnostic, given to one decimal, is 56.1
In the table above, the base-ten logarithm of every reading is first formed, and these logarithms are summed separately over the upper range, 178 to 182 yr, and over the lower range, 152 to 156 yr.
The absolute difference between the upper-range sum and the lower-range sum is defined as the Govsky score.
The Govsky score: 0.0061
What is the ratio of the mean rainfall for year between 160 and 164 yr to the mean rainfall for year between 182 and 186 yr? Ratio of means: 1.04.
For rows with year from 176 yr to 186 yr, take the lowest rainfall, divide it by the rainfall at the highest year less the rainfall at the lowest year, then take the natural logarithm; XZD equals 3.0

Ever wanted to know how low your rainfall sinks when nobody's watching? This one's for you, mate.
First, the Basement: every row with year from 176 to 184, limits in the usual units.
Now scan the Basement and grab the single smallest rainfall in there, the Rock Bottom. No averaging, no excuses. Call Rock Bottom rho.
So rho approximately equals 14.1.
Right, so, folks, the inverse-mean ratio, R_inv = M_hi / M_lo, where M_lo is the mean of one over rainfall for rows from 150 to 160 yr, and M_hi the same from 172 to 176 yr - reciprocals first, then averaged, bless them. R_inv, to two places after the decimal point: 1.03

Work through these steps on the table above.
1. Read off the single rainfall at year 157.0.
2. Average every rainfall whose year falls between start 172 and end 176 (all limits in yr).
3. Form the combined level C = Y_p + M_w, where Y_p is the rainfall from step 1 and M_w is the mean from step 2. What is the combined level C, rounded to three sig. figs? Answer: 28.7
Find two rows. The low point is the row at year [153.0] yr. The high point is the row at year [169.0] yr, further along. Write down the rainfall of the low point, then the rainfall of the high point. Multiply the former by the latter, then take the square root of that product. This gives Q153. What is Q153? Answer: 14.8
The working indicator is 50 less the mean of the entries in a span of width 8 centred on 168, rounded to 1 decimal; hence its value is 35.3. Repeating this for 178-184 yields 35.1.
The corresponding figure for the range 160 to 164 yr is 34.6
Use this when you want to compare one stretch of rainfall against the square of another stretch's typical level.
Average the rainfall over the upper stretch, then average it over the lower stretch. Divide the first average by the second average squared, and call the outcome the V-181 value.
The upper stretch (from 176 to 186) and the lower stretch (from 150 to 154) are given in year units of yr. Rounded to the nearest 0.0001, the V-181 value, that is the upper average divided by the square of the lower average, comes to 0.0654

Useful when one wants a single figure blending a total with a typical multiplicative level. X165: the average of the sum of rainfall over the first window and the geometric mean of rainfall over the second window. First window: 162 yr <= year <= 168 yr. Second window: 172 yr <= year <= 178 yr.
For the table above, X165 29.88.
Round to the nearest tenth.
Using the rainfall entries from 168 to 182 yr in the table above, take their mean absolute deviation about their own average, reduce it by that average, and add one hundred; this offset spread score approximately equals 85.7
